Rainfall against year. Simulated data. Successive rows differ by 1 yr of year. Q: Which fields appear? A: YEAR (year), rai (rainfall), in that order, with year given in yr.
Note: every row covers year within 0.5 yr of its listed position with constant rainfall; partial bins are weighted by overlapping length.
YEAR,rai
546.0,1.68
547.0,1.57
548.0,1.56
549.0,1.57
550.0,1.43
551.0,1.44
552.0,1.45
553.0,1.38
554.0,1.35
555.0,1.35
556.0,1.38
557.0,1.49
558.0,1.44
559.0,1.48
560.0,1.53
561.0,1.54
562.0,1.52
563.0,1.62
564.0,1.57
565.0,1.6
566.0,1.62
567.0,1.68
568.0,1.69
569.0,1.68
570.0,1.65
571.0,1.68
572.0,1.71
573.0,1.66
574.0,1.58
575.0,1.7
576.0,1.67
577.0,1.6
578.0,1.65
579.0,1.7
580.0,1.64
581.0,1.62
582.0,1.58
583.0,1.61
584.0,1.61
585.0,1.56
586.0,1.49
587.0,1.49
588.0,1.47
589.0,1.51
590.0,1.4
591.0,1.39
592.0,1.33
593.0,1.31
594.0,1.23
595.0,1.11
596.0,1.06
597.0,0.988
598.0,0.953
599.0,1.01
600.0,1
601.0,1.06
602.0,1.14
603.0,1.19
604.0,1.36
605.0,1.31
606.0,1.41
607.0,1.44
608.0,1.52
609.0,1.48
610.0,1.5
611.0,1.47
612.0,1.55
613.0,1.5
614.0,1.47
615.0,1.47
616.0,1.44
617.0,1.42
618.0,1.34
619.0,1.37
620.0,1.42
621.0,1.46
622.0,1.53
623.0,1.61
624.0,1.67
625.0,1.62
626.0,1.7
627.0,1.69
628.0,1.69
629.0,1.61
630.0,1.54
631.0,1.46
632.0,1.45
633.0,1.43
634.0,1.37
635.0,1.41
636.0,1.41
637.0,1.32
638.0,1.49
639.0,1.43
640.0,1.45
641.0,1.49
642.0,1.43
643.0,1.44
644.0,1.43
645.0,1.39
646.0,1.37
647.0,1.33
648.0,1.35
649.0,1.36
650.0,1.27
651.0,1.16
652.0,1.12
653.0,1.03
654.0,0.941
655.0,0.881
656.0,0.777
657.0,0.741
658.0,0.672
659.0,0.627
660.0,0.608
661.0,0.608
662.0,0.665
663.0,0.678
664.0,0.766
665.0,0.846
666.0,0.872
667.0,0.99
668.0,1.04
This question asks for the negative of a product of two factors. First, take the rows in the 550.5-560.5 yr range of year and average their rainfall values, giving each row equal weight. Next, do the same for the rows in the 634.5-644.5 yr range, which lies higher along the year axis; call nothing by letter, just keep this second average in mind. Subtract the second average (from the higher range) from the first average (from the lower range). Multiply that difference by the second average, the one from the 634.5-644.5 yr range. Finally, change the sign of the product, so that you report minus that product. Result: 0.00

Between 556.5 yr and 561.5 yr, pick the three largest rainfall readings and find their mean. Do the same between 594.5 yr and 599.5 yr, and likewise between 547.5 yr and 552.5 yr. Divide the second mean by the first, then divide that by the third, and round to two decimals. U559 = 0.46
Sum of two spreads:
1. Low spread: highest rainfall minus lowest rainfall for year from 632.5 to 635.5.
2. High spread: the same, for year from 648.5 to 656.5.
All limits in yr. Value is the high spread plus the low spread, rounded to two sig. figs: 0.64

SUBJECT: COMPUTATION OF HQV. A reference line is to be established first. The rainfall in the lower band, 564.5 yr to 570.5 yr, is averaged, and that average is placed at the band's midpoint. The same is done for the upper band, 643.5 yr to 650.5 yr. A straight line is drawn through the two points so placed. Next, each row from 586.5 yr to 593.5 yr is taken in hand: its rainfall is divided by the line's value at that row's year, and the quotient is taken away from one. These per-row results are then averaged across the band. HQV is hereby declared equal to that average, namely 0.10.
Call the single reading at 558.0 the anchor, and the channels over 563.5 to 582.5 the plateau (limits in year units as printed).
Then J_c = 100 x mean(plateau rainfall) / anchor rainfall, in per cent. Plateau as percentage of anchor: 114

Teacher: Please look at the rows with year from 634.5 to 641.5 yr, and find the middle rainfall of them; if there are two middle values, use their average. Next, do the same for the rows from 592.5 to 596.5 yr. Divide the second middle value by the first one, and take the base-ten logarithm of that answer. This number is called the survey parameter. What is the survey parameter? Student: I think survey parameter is -0.09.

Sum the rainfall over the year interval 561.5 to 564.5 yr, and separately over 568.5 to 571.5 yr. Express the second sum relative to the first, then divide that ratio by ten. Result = 0.106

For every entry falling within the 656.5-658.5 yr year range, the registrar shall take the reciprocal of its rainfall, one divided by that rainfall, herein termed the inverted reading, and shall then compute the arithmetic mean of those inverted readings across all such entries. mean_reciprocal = 1.42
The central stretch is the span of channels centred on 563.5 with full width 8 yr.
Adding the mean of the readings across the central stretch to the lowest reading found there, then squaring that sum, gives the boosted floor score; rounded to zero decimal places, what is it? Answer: 10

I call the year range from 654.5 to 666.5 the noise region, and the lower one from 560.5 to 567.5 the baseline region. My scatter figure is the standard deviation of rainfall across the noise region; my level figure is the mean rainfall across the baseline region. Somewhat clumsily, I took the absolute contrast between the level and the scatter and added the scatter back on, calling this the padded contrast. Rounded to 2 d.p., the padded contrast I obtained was 1.59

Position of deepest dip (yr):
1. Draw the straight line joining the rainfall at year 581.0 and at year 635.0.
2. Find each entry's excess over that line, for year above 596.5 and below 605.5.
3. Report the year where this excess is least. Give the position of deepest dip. 598.0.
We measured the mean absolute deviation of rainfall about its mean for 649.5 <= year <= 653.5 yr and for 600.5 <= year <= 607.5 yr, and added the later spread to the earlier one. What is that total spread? 0.192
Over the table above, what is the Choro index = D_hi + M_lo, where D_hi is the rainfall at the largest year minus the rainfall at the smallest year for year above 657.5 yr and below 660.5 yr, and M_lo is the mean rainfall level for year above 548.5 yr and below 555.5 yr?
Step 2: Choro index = 1.4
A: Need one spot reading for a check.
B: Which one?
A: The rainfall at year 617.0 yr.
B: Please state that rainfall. 1.42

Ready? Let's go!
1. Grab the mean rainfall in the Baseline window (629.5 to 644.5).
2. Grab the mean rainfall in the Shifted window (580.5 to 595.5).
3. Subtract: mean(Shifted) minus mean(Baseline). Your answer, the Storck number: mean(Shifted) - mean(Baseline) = 0.0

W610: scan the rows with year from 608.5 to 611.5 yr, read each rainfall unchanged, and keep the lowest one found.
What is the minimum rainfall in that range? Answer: 1.47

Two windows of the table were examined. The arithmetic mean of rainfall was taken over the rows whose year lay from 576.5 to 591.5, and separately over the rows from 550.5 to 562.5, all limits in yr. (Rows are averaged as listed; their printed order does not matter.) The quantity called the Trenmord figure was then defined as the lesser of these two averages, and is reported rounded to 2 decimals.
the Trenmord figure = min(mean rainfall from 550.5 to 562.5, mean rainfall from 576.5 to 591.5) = 1.45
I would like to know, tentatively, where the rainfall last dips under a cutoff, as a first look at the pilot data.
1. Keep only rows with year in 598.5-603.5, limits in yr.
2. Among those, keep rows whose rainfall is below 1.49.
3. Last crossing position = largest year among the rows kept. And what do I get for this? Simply 603.0 yr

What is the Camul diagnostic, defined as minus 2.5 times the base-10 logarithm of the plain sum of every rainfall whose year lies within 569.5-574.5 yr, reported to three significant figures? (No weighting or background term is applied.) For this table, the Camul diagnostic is -2.30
